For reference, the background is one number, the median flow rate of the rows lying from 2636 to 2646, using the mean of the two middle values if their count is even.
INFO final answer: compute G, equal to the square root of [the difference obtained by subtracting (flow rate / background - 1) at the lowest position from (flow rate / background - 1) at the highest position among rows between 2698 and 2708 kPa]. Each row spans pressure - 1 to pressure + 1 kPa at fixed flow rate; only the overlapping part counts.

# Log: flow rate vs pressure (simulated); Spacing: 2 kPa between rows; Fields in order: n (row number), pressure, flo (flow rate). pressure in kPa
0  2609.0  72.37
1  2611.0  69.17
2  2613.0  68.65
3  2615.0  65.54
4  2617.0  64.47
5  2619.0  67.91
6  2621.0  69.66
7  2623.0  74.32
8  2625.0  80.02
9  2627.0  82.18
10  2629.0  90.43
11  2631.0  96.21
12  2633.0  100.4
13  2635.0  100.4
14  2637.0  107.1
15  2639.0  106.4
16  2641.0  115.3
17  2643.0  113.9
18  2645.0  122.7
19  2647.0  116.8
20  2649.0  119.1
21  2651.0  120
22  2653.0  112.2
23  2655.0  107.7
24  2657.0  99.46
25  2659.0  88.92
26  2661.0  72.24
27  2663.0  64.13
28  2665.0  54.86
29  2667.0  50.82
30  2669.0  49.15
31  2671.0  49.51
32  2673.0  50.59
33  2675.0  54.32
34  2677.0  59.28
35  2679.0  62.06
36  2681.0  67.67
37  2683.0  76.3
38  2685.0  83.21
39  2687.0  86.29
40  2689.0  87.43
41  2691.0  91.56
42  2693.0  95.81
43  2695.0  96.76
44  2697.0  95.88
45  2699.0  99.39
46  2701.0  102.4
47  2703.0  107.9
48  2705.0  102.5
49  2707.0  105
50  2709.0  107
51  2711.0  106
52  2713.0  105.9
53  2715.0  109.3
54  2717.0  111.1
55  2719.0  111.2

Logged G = 0.22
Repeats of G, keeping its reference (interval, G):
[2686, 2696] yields 0.30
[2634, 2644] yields 0.34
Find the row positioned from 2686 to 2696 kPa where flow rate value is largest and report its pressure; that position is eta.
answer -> 2695.0 kPa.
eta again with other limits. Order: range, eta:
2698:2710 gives 2703.0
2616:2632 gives 2631.0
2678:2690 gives 2689.0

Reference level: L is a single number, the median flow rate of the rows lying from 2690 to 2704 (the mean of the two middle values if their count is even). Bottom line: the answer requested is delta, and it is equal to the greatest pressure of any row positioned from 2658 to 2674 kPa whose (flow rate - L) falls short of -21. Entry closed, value 2673.0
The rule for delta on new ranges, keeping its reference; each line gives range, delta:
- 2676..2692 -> 2681.0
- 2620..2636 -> 2623.0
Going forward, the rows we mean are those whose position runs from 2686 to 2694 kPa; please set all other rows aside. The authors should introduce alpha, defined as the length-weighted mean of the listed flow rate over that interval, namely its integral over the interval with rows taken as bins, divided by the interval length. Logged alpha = 90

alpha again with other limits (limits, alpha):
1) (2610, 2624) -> 69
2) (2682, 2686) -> 80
